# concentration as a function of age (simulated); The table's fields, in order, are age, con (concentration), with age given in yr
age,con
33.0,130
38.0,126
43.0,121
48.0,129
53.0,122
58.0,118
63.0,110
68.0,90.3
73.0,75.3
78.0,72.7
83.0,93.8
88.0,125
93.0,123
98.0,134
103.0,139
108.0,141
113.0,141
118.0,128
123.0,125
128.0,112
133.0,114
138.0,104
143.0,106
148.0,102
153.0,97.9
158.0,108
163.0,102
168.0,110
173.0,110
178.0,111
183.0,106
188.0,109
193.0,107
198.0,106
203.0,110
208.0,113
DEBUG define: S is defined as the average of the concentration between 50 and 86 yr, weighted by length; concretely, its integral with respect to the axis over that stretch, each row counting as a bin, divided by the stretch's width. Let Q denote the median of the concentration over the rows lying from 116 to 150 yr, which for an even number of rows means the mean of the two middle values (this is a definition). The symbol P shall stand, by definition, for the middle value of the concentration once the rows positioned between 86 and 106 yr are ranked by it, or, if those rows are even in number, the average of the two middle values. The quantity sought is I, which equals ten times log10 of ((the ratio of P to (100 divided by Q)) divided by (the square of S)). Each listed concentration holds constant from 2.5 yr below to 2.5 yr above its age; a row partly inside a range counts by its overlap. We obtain -18.23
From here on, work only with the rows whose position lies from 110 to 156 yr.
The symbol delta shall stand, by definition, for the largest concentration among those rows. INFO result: 141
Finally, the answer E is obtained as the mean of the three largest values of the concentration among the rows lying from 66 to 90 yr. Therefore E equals 103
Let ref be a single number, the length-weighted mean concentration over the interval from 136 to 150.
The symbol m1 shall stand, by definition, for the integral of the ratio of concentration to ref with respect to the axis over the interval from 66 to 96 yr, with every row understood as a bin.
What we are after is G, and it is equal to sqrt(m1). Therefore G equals 5.3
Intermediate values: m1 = 28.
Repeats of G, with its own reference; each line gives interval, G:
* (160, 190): 5.6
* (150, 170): 4.5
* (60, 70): 3.1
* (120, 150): 5.7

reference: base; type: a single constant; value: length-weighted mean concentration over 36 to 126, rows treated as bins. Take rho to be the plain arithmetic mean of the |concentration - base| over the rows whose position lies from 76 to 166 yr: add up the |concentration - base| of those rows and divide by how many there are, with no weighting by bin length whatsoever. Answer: 15.5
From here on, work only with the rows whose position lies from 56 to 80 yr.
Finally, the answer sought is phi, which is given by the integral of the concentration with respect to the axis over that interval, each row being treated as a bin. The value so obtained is 2236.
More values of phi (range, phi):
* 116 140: 2799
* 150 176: 2746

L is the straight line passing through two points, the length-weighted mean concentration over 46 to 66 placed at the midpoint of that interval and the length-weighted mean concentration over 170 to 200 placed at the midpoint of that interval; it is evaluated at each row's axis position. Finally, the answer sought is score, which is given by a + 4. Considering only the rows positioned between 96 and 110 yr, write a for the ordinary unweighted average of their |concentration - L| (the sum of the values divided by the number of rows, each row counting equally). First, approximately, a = 23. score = 27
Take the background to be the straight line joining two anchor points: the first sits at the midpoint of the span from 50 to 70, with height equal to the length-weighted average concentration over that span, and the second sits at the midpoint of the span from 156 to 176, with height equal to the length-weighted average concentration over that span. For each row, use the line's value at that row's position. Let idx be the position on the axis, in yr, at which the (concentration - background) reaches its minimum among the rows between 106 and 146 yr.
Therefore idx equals 138.0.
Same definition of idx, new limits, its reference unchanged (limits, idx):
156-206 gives 163.0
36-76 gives 73.0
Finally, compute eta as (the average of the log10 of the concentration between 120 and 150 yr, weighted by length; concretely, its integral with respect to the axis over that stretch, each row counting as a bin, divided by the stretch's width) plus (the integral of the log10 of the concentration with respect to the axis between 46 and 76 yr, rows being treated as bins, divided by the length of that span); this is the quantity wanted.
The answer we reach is 4.064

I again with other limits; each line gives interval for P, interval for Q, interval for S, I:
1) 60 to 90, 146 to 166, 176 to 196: -20.95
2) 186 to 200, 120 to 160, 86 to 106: -21.73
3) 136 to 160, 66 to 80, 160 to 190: -21.73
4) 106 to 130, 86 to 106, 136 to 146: -18.22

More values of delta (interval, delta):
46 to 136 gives 141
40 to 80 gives 129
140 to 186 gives 111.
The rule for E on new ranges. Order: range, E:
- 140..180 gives 110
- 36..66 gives 126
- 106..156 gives 137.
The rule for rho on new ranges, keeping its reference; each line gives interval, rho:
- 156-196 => 9.5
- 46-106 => 17.8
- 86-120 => 15.6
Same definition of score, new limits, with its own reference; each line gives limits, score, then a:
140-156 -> 13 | 9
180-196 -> 5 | 1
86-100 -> 16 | 12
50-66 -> 8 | 4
